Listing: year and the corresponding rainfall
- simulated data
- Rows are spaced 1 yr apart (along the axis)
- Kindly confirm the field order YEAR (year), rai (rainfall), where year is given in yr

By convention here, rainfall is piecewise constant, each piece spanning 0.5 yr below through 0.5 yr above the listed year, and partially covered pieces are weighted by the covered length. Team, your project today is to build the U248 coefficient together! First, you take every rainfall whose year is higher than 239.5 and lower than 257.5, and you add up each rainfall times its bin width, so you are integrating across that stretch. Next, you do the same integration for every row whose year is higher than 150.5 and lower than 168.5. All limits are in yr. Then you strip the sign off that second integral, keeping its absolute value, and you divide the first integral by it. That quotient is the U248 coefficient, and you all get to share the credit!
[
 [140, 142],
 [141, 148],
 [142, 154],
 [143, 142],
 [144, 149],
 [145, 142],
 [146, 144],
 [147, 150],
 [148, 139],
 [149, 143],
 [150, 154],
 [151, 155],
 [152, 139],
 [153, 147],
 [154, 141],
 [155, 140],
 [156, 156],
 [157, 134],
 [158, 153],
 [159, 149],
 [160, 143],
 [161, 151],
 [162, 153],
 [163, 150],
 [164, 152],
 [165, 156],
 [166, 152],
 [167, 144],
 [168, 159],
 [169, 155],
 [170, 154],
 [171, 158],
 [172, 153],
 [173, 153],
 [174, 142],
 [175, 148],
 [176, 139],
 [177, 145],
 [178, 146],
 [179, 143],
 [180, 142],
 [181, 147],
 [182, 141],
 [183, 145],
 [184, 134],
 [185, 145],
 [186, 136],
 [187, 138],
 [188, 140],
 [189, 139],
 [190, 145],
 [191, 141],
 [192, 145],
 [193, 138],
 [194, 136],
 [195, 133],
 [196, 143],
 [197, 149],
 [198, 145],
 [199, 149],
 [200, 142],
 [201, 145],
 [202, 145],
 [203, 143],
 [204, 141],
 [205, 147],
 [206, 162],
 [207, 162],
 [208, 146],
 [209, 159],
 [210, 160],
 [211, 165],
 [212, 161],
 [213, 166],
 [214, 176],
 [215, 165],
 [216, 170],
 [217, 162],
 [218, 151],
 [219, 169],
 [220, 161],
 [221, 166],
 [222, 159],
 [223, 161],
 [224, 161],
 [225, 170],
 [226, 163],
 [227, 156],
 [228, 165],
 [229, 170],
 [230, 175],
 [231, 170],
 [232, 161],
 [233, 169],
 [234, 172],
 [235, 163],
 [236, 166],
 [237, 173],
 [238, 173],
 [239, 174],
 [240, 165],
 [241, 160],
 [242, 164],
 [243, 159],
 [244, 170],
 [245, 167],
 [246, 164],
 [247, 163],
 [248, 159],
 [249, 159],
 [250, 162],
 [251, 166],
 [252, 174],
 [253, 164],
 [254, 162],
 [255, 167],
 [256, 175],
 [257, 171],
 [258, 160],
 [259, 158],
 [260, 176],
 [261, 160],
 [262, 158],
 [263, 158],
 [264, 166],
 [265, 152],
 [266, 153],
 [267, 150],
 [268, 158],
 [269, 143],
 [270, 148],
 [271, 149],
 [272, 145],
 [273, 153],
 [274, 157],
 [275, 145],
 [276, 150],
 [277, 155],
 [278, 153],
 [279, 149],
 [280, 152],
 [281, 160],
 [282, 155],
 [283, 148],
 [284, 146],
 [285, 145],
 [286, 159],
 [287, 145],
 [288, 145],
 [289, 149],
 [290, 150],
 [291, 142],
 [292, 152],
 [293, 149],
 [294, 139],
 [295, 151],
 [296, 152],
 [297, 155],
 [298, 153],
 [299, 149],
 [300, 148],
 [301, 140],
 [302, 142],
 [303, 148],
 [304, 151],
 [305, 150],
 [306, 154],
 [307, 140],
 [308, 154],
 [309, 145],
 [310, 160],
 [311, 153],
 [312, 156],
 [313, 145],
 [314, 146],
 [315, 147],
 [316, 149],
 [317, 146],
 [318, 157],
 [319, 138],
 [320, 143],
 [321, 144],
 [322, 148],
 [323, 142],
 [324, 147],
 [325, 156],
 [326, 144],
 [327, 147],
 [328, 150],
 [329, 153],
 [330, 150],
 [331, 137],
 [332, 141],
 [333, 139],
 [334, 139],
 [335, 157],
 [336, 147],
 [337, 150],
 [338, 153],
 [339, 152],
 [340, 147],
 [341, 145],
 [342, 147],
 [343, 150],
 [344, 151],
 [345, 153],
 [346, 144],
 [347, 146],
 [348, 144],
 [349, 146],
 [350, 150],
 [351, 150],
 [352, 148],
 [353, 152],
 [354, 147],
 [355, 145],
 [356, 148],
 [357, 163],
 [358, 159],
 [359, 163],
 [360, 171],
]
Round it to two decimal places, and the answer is 1.11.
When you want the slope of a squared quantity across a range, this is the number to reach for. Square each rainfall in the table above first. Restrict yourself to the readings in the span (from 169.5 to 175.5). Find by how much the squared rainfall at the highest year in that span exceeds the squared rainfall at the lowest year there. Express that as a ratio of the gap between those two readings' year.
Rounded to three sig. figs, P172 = -362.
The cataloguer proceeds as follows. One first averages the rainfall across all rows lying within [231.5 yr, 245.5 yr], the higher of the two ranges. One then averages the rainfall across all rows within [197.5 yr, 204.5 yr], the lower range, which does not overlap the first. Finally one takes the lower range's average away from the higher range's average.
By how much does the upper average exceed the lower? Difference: 23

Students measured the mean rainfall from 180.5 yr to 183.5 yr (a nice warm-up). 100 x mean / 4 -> 3608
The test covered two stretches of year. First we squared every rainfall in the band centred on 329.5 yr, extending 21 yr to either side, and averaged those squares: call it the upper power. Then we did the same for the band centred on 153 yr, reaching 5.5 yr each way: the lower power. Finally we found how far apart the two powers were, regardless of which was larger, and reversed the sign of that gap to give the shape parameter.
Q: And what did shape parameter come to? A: -609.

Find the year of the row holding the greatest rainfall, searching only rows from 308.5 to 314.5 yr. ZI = 310 yr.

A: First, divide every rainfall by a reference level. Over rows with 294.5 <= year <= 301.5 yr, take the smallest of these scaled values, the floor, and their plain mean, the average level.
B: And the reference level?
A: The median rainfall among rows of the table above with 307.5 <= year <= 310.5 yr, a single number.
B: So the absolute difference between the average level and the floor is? 0.063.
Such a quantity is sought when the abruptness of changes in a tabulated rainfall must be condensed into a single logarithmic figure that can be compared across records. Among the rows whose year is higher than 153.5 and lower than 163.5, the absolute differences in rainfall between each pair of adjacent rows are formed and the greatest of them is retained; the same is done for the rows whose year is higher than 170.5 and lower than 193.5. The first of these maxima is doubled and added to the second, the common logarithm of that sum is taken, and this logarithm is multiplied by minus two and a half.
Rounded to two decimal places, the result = -4.35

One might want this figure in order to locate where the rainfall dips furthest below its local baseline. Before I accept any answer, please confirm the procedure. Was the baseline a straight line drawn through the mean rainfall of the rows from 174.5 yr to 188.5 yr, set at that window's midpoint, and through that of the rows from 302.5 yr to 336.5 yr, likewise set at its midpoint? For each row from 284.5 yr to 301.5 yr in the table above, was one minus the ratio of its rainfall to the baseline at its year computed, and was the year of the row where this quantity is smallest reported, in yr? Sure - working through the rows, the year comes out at 286 yr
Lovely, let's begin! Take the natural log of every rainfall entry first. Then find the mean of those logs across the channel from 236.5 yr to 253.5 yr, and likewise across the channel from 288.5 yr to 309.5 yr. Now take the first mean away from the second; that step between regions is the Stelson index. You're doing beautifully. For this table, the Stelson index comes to -0.11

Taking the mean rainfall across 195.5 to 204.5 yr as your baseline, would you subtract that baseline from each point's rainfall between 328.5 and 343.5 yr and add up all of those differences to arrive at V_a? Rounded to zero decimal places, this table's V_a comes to 37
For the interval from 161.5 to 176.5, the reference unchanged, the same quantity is 98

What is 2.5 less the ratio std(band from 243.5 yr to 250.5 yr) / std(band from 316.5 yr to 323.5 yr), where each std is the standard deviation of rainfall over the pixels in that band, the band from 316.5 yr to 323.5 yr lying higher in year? 1.83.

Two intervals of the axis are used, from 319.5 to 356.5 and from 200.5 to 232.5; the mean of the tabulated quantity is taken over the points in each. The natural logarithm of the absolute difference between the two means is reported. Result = 2.6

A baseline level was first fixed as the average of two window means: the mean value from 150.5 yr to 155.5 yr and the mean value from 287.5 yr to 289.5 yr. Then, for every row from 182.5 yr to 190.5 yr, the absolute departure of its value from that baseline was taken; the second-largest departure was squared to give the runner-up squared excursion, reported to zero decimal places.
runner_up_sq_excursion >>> 94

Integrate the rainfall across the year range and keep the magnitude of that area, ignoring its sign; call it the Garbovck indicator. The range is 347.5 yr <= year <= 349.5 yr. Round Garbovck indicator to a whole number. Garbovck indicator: 290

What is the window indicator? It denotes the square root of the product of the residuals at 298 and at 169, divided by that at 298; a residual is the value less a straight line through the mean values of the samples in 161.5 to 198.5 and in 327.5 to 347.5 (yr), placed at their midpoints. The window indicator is 1.3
